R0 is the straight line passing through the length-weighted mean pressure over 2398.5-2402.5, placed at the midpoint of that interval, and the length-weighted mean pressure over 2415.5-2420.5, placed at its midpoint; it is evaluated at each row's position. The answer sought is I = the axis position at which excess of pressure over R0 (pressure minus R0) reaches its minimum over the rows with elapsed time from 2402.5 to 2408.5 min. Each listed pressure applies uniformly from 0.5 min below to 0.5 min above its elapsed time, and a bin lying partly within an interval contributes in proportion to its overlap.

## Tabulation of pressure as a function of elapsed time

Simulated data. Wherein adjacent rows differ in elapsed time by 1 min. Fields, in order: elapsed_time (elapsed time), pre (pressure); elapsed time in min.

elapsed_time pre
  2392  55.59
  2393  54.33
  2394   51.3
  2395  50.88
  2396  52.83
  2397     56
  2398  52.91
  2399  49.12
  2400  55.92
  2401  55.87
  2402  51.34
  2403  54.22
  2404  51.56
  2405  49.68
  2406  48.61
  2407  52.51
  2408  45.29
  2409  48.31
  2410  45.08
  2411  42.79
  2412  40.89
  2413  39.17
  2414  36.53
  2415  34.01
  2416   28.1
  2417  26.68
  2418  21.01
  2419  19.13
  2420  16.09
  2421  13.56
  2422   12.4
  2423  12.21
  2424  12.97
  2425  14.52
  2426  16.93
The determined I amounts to 2405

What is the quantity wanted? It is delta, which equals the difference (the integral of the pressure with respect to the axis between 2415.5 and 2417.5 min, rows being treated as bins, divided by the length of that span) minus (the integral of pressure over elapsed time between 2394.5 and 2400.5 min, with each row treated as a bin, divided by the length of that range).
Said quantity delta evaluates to -26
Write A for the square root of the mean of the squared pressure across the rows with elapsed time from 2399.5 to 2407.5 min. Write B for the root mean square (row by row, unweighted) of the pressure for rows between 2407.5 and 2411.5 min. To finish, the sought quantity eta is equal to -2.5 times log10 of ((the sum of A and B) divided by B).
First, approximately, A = 53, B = 45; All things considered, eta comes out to -0.8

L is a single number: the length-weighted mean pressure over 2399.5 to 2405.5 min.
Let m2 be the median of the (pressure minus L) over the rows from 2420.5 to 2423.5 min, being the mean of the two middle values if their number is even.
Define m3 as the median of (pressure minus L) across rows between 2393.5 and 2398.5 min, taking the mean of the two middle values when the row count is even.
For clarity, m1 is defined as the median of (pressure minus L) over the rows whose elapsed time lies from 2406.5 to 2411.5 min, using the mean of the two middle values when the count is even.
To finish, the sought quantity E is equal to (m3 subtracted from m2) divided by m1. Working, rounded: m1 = -8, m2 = -41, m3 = 0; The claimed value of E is 5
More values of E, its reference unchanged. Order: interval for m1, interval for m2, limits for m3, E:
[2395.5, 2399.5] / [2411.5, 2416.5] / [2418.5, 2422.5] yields -95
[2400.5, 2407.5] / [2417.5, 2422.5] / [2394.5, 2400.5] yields 24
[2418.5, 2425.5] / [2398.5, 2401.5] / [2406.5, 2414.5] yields 0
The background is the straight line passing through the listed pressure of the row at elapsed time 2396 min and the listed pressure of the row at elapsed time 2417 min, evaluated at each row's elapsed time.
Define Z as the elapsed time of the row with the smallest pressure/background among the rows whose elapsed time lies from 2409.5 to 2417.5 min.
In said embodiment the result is 2417 min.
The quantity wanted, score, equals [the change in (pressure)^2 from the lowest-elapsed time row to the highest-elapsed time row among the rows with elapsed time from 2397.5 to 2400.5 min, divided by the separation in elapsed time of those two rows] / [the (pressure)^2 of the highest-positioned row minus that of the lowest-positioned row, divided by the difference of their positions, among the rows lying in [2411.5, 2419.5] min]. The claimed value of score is -0.9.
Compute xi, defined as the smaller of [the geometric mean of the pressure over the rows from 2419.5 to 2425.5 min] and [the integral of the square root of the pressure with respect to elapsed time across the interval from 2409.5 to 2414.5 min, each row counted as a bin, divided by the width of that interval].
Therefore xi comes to 6.39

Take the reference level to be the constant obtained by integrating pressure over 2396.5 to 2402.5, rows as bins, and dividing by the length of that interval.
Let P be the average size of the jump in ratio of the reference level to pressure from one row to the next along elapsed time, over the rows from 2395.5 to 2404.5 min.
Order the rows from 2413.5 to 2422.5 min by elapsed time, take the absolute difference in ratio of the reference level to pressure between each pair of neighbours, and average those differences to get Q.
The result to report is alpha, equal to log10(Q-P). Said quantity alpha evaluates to -0.5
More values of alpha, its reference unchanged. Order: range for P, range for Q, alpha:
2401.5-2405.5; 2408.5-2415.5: -1.5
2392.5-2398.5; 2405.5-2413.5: -1.4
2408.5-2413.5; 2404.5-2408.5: -1.6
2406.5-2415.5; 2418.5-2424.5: -0.6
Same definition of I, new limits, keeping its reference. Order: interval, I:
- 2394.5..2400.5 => 2395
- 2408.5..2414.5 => 2414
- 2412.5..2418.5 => 2418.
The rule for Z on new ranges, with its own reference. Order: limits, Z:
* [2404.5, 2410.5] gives 2405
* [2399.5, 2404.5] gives 2402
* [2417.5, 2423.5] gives 2422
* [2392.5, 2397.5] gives 2394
